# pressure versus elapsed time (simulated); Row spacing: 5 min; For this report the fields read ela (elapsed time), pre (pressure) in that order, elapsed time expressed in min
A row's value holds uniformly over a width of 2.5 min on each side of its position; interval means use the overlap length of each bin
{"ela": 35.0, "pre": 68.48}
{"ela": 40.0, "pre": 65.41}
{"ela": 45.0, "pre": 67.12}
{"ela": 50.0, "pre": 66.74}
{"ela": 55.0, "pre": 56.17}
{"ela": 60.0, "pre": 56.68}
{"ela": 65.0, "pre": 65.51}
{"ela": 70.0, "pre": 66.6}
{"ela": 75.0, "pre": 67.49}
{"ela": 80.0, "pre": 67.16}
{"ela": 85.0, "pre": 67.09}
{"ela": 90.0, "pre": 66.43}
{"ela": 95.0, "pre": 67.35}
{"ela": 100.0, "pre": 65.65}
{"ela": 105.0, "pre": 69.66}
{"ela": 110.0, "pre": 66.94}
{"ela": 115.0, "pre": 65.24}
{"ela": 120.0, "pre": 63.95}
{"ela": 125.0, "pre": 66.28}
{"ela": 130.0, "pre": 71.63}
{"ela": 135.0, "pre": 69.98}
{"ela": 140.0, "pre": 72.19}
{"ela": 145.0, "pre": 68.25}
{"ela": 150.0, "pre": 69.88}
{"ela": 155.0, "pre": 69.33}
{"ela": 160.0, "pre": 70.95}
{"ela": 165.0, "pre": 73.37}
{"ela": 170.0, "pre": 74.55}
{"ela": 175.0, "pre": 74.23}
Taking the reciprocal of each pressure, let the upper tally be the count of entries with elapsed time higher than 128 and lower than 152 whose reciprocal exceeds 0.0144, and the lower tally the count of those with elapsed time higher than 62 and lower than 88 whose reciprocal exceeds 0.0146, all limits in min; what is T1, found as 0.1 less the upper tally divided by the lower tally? -0.1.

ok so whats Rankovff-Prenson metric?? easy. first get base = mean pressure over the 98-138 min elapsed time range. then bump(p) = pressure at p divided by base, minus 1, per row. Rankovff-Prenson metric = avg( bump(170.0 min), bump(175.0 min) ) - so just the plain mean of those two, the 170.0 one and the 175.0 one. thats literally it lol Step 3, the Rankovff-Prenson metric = 0.10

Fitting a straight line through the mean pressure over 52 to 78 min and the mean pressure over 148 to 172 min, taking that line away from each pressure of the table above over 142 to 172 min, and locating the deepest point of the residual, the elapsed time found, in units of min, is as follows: 145.0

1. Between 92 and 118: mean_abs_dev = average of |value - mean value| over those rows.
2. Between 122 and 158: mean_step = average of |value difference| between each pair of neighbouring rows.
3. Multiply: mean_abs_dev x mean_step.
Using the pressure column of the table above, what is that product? 3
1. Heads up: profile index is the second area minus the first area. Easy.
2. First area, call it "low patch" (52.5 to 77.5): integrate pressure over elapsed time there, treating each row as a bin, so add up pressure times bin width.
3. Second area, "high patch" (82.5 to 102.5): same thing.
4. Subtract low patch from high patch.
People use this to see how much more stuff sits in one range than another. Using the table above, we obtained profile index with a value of -230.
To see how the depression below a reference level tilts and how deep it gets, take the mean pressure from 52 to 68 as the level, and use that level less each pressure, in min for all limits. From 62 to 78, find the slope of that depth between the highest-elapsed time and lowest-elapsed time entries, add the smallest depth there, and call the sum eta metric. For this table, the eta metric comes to -8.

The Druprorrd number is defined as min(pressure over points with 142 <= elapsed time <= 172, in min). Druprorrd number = 68.25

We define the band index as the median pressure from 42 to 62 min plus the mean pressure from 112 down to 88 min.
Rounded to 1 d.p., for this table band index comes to 128.9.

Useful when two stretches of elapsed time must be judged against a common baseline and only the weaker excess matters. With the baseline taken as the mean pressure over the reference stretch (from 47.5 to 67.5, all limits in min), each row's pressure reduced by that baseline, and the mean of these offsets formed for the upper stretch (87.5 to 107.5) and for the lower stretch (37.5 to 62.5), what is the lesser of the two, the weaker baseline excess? 1.1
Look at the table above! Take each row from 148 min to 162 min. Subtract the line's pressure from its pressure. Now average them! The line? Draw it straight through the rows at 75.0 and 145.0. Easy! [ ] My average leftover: 1.7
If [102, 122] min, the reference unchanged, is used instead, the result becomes -1.4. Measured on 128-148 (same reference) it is 2.3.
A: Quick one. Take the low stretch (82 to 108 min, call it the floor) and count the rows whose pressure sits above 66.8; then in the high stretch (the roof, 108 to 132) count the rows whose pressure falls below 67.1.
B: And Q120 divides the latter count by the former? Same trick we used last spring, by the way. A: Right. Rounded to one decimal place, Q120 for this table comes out 1.3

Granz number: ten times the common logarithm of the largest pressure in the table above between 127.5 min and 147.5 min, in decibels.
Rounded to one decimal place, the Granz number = 18.6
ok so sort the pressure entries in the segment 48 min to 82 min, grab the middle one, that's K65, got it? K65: 67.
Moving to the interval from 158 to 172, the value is 73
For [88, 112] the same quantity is 67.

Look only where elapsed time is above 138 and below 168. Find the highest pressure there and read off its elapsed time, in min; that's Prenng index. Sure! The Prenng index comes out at 165.0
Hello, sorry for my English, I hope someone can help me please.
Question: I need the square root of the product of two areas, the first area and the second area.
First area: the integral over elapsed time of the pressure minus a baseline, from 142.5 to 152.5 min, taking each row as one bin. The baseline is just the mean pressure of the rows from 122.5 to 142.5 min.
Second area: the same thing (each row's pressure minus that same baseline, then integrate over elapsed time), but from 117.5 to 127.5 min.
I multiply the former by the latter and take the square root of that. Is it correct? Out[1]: 22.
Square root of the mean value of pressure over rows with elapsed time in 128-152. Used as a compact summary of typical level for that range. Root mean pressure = 8.39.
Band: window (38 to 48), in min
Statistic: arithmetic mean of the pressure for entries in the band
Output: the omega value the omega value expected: 66.3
